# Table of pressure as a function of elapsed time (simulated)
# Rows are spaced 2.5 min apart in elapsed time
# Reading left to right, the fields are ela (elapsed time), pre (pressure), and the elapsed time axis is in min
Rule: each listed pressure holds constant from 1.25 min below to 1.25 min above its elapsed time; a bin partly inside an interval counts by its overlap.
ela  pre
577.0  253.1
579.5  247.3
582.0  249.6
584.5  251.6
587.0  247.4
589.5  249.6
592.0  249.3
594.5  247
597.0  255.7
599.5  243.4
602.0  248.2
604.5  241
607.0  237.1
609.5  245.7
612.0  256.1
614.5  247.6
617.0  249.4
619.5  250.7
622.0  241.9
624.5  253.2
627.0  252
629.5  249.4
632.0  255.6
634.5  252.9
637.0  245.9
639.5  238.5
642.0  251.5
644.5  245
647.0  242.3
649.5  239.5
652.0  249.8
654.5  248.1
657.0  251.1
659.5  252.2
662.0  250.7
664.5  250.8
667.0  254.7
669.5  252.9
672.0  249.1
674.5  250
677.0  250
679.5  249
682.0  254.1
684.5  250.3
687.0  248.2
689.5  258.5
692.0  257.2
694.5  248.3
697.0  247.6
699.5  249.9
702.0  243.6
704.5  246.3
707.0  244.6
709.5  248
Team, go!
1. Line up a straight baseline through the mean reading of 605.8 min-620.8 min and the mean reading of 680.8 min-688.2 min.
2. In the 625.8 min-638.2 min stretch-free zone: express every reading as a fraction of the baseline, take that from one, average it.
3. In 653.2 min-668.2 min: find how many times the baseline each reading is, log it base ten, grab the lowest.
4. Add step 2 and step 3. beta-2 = -0.013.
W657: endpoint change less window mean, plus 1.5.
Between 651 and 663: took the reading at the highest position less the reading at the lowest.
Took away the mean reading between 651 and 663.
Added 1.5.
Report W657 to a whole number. -248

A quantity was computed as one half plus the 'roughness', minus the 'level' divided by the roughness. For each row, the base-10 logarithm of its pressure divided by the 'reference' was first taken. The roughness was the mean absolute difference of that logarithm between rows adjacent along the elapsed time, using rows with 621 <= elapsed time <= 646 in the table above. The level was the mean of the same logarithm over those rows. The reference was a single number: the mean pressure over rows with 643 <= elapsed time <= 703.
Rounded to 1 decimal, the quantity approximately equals 0.7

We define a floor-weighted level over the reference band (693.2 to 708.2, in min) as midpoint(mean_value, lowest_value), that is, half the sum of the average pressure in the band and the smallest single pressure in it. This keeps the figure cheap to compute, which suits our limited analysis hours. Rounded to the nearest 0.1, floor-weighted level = 245.2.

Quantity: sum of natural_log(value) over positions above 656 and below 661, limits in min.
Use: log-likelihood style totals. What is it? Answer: 11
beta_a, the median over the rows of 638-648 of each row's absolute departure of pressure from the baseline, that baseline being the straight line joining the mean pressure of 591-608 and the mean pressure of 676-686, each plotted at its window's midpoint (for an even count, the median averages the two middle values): 5.1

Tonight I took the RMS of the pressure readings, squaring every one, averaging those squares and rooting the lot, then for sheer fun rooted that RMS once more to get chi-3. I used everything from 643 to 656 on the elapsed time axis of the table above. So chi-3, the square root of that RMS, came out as 15.7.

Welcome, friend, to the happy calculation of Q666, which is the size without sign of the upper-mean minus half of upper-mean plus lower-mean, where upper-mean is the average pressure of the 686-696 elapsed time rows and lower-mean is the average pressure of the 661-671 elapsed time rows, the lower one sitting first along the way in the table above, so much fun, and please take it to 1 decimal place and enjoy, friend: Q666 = 0.4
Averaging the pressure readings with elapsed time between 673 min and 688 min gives 250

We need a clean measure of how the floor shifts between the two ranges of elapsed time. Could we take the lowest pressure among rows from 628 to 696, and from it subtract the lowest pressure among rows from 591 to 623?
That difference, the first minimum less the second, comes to 1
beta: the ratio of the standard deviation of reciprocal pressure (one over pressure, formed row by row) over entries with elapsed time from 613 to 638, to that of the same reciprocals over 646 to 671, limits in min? 0.8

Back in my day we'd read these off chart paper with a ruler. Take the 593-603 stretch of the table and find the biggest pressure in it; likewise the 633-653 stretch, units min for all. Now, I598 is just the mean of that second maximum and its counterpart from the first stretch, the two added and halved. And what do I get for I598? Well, 254.3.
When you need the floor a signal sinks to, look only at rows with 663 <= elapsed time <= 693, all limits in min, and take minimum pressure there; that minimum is 248.2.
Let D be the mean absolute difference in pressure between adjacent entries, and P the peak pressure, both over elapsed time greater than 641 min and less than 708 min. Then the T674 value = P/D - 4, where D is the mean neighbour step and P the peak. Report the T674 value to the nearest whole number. 74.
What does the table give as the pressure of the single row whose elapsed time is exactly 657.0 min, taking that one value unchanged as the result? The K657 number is 251.1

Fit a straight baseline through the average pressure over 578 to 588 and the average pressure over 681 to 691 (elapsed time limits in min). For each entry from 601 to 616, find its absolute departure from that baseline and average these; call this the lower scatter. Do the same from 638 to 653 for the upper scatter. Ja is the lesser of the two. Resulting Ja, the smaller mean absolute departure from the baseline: 6.0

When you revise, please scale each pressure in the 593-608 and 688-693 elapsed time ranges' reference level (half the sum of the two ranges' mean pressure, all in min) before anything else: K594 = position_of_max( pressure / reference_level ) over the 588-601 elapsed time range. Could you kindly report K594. 597.0 min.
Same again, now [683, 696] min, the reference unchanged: 689.5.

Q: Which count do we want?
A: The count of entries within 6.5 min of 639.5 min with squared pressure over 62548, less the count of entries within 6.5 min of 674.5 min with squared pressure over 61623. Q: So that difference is -3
